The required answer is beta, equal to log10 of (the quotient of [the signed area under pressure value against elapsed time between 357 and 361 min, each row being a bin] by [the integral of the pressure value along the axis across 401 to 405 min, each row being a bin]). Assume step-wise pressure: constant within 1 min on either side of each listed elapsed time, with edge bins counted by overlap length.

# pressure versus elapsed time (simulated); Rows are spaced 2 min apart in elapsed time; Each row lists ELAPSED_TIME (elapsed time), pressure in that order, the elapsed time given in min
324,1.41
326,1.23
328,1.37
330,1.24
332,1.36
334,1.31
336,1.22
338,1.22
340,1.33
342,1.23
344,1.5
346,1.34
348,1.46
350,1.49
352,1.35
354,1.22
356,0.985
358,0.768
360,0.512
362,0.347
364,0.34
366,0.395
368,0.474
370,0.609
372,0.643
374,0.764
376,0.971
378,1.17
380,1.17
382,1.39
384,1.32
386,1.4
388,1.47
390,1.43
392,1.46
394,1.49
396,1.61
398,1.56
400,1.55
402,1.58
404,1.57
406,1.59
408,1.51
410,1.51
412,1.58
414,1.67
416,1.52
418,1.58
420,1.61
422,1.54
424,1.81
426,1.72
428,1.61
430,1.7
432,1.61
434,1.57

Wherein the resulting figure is -0.39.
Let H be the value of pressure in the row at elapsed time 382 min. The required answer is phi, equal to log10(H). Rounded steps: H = 1.39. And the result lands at 0.14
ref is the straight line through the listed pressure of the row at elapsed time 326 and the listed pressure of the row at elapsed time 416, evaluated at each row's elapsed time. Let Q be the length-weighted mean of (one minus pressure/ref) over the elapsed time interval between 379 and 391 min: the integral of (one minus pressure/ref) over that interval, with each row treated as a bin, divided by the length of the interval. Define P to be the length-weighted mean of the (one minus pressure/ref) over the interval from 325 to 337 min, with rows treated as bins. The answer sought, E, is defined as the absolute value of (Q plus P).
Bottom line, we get 0.01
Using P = -0.03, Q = 0.04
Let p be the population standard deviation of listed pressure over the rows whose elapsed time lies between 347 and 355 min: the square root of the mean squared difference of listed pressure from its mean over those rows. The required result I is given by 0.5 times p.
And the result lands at 0.05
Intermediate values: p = 0.11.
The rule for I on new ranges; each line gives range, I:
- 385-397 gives 0.03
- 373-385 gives 0.11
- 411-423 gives 0.02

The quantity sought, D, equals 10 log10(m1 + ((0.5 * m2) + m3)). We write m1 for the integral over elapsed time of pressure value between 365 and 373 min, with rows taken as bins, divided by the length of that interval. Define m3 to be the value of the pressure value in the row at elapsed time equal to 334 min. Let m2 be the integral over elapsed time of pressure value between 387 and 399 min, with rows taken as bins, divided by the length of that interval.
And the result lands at 4.1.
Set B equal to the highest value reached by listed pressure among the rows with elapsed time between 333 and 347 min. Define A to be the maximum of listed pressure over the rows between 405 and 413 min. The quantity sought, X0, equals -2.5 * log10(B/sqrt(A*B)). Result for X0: 0.032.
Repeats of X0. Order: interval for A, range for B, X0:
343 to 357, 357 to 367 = 0.363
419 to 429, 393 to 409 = 0.064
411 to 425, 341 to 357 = 0.102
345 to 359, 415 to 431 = -0.106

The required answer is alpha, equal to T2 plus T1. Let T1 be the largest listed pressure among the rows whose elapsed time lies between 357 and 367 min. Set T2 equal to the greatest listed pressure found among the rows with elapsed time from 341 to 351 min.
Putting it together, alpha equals 2.27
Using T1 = 0.768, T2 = 1.5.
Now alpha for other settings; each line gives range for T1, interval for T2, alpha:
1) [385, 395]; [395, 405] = 3.10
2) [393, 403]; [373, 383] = 3.00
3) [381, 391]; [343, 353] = 2.97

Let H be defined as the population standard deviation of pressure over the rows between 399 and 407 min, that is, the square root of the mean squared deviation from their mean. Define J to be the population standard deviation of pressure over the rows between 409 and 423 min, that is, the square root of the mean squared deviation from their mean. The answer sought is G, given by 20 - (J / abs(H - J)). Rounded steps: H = 0.01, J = 0.052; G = 18.6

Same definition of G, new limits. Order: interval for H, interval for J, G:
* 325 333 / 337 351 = 17.5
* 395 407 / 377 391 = 18.8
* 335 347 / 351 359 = 18.2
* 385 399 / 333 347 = 16.2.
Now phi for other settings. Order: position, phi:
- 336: 0.09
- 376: -0.01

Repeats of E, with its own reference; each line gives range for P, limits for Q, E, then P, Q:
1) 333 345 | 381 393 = 0.01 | -0.02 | 0.01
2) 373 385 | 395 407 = 0.12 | 0.19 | -0.07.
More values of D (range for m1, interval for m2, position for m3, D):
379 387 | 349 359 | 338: 4.9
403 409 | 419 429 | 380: 5.5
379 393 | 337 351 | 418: 5.6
